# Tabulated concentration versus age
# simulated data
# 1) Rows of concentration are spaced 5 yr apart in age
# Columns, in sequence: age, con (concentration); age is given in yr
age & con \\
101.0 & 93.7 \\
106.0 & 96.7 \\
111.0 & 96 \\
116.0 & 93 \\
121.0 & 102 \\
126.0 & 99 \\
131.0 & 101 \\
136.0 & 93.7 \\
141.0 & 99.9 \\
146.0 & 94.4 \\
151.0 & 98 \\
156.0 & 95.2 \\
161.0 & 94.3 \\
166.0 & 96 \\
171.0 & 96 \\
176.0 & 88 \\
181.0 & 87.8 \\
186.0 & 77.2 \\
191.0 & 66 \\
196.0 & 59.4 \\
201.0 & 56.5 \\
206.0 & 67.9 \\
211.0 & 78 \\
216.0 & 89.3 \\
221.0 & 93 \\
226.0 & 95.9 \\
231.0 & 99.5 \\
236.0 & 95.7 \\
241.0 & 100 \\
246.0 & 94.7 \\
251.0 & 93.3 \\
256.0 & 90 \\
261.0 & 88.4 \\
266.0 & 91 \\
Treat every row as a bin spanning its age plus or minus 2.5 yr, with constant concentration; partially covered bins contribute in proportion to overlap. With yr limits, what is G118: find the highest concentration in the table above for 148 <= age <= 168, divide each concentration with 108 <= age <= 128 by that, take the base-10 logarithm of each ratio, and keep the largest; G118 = 0.017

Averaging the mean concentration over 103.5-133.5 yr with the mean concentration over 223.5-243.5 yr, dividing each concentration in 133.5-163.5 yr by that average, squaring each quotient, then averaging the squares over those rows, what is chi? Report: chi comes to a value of 1.0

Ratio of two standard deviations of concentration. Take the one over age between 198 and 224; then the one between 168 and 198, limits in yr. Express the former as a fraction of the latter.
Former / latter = 1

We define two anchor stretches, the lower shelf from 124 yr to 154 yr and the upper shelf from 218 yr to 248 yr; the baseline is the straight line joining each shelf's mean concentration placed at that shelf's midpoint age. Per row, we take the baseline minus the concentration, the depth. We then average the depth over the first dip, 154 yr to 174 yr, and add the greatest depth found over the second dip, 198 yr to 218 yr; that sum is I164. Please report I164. 42.4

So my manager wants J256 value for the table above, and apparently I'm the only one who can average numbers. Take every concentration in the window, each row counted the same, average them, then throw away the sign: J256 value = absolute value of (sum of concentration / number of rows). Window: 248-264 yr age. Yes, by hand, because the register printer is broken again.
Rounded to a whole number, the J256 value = 91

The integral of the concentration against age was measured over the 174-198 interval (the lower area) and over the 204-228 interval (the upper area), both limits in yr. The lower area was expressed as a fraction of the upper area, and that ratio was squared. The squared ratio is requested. 0.8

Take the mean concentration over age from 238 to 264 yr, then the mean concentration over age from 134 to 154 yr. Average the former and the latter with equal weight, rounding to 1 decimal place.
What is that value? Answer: 94.9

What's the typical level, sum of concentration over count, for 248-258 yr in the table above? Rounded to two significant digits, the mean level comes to 92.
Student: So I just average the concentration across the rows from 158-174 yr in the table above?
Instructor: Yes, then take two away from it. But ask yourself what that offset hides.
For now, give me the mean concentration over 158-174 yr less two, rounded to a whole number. 93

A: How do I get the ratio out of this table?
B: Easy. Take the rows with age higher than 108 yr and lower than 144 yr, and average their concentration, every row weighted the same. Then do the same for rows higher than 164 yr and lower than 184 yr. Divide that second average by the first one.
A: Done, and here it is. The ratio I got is 0.94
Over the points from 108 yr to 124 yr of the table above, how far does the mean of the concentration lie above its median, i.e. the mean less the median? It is 1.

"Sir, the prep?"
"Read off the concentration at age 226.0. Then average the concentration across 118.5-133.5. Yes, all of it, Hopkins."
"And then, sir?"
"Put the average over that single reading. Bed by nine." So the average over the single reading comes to 1.050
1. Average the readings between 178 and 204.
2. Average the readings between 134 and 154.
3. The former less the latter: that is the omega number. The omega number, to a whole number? -27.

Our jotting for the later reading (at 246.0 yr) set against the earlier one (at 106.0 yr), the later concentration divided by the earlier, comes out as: 0.98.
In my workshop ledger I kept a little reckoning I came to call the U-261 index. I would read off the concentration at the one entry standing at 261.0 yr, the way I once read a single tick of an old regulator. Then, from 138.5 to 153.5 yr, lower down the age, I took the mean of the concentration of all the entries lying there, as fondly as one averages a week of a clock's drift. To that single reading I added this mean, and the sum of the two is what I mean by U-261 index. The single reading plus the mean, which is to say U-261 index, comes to 186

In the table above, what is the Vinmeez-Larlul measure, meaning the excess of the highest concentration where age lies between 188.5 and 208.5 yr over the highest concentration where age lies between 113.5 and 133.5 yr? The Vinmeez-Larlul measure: -34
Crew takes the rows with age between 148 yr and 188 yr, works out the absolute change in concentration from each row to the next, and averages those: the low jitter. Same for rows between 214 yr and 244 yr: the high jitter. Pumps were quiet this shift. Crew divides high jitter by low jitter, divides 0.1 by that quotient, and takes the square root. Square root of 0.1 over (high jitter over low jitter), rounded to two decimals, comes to 0.31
